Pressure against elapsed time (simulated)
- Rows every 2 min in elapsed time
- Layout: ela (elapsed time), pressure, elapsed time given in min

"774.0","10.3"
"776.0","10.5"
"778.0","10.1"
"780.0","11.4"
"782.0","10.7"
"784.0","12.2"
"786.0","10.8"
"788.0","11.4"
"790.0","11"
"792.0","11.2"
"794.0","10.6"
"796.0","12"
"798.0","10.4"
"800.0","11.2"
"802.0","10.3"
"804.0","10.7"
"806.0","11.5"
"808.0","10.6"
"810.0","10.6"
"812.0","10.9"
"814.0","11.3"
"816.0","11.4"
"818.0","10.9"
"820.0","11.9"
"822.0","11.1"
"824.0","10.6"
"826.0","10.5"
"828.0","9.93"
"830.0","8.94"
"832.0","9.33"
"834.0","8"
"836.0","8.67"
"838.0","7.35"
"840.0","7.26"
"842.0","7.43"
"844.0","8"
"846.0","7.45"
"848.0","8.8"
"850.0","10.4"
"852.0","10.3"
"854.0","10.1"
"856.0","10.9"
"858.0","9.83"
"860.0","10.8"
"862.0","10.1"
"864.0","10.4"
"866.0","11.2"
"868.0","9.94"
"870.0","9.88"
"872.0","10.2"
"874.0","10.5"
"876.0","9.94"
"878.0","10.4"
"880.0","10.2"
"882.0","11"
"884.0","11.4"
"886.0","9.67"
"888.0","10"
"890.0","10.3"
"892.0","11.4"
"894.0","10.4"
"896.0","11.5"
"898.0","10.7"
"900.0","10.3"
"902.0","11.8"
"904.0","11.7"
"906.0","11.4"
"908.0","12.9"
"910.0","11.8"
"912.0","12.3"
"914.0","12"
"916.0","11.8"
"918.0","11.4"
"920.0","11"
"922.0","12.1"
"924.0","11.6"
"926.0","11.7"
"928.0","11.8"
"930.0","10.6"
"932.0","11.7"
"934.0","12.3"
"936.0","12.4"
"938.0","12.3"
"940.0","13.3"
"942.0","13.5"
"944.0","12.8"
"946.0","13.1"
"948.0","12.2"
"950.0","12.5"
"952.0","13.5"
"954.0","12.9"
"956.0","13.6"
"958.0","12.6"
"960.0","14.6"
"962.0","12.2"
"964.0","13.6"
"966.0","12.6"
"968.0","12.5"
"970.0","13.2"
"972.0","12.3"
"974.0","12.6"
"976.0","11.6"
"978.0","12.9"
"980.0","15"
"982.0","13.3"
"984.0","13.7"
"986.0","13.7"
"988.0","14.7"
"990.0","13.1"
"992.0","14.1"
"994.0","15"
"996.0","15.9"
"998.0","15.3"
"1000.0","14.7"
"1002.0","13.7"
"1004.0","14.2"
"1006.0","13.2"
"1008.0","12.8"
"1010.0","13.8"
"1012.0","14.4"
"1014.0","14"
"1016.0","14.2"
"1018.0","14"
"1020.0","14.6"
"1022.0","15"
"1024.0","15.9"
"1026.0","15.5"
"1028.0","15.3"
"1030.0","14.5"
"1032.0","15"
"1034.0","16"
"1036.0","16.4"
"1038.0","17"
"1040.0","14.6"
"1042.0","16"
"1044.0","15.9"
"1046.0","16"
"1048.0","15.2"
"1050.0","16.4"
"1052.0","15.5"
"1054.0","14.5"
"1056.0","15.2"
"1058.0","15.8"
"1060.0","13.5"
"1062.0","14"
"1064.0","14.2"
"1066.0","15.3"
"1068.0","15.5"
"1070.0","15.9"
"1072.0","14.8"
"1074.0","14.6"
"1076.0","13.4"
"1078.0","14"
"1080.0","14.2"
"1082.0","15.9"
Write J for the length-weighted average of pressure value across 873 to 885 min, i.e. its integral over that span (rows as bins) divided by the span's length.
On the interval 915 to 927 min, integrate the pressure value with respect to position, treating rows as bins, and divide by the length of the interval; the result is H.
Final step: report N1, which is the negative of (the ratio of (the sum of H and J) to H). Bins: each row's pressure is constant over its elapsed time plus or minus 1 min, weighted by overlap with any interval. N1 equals -1.91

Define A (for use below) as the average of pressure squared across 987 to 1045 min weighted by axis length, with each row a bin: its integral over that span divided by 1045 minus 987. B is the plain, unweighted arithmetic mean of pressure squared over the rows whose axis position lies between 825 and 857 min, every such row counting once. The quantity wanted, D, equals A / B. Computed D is 2.7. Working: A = 220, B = 82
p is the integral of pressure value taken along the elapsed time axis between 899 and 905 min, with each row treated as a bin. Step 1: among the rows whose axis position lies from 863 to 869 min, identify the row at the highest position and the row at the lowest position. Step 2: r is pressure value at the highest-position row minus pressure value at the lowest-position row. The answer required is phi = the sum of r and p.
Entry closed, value 67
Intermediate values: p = 68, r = -0.5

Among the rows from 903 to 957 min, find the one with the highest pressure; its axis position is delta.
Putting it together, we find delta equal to 956.0 min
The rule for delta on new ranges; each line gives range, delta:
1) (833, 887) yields 884.0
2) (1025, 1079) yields 1038.0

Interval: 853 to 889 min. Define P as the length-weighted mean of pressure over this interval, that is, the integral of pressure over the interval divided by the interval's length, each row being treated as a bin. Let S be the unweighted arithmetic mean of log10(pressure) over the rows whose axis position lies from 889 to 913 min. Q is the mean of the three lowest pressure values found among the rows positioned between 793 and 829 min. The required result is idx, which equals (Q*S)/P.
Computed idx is 1.0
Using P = 10.4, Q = 10.2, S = 1.05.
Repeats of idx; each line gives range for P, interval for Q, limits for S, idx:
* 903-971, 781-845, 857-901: 0.6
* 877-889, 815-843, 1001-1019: 0.8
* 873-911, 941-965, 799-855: 1.1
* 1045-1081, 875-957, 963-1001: 0.8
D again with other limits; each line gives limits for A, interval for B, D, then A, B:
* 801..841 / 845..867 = 1.0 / 104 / 102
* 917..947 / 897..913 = 1.1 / 147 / 135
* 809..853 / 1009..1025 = 0.4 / 94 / 210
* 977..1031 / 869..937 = 1.6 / 206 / 126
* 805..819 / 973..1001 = 0.6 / 122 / 197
